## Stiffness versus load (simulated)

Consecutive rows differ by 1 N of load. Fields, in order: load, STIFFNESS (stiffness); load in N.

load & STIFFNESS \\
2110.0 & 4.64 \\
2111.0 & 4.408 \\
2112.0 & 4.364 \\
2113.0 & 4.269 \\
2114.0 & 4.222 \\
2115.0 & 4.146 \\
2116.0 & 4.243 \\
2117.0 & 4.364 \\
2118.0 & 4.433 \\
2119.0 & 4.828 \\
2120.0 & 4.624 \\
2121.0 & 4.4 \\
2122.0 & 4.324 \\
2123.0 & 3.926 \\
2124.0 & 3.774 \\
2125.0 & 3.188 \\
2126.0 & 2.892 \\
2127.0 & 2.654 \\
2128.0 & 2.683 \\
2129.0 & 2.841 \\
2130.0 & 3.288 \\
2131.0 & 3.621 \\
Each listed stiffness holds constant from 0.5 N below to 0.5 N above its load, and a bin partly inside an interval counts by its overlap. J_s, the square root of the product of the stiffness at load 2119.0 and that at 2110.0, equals 4.7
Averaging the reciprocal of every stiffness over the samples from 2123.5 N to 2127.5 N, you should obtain 0.325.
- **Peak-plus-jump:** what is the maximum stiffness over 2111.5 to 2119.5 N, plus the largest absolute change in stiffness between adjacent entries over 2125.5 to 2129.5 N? 5.07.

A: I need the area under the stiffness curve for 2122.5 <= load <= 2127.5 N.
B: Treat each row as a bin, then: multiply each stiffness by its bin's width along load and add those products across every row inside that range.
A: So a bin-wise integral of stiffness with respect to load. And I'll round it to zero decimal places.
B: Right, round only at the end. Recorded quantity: 16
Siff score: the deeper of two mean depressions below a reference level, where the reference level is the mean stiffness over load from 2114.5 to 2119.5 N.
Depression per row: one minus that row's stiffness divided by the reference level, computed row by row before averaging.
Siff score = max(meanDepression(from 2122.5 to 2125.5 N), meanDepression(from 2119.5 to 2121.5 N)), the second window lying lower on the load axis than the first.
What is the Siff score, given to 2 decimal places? 0.18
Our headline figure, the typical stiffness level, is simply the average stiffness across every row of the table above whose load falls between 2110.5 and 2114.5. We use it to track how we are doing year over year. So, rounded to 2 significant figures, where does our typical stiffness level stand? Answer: 4.3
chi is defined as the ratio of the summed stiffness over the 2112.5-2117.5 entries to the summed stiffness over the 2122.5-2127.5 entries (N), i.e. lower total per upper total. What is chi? 1.29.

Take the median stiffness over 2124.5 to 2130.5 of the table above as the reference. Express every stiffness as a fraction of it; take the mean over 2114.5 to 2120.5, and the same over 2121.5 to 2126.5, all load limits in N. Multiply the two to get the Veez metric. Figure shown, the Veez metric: 1.96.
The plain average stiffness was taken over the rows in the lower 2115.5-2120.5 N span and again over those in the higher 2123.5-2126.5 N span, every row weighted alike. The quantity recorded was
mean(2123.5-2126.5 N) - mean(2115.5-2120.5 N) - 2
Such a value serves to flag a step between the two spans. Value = -3.21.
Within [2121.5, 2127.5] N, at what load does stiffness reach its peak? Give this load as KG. 2122.0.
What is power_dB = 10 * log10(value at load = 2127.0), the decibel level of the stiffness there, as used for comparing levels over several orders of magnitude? 4.2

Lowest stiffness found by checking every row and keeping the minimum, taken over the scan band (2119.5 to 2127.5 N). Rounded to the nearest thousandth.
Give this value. 2.654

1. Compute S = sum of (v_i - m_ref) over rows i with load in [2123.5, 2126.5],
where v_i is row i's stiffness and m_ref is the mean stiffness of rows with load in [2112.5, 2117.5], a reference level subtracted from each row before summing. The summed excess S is -2.9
